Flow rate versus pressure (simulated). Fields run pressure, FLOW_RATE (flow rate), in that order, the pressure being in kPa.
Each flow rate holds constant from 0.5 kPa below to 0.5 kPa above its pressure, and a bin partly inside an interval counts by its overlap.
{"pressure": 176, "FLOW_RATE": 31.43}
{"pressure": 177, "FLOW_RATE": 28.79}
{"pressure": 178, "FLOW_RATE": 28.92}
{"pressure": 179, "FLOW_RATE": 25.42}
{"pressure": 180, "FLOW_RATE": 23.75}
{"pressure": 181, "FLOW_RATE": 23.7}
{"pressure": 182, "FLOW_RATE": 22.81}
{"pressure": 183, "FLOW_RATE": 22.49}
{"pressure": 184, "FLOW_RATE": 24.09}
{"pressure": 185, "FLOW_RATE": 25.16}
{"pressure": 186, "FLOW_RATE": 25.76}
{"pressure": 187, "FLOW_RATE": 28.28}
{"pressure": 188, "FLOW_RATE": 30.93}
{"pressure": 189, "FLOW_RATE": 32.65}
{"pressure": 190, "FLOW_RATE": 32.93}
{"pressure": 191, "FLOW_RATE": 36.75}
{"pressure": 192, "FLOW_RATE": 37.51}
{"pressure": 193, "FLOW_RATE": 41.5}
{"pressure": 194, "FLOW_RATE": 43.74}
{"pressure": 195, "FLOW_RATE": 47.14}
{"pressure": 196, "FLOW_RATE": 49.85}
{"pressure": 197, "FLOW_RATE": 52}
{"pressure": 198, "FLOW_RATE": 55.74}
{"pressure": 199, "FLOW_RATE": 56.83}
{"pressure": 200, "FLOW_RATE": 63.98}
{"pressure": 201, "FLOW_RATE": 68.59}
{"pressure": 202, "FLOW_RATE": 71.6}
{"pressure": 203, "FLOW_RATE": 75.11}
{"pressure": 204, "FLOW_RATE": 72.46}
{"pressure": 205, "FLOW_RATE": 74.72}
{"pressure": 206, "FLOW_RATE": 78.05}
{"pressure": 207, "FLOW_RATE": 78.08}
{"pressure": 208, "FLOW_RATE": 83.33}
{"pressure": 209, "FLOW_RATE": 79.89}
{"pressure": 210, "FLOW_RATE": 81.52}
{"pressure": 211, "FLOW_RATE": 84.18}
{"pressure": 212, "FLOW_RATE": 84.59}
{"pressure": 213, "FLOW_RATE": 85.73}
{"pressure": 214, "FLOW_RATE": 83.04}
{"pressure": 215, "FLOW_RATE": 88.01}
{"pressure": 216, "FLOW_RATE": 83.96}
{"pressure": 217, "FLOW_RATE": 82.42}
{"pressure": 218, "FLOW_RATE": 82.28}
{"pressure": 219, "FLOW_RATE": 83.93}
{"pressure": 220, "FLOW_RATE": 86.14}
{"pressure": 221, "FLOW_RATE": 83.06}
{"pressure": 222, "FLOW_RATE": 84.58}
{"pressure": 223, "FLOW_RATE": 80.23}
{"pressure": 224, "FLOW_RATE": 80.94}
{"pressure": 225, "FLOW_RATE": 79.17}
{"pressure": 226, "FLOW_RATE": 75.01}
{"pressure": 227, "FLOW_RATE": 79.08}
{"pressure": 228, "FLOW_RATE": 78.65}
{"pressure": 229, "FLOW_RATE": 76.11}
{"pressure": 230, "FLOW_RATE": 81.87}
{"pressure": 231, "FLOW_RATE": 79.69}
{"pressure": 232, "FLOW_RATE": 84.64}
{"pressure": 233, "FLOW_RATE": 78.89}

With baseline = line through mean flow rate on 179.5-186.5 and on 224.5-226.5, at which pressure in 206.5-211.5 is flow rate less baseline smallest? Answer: 209 kPa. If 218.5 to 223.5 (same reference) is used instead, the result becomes 223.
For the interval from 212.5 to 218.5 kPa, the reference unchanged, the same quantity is 218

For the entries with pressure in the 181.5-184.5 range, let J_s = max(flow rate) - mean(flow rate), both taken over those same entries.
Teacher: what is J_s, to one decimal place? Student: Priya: 1.0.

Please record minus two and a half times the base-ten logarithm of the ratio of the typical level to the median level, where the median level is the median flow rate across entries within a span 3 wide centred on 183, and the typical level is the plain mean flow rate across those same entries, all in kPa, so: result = -0.0151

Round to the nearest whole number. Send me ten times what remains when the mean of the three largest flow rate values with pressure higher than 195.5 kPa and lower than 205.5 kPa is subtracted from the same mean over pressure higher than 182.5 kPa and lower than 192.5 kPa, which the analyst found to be -384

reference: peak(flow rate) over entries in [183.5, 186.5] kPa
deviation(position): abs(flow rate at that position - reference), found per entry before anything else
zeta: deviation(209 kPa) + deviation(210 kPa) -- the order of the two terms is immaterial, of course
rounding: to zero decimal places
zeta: 110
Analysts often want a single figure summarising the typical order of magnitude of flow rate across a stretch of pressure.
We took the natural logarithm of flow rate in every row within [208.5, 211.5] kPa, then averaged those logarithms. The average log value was 4.40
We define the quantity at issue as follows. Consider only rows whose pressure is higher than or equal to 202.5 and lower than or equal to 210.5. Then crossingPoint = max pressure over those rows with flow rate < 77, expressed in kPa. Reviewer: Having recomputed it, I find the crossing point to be 205 kPa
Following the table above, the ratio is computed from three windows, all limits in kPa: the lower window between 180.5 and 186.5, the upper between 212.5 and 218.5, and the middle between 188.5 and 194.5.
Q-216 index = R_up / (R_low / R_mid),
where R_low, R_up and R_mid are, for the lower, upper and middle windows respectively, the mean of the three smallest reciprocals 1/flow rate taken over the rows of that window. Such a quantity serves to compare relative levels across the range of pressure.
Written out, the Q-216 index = 0.0071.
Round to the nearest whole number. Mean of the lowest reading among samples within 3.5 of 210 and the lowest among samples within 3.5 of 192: 55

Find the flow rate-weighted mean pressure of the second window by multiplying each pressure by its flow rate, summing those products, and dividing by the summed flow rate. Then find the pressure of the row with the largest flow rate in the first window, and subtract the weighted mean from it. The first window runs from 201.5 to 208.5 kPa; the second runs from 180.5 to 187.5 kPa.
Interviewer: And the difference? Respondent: 23.9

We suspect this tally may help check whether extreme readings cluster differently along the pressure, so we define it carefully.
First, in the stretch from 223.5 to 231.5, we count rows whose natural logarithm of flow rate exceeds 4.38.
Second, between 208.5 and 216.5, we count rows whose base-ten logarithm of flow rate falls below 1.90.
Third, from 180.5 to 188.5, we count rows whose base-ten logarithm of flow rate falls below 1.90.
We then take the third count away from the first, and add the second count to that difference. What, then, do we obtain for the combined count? -6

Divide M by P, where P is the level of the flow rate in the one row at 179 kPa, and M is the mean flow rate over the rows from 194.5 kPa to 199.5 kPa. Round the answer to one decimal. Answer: 2.1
